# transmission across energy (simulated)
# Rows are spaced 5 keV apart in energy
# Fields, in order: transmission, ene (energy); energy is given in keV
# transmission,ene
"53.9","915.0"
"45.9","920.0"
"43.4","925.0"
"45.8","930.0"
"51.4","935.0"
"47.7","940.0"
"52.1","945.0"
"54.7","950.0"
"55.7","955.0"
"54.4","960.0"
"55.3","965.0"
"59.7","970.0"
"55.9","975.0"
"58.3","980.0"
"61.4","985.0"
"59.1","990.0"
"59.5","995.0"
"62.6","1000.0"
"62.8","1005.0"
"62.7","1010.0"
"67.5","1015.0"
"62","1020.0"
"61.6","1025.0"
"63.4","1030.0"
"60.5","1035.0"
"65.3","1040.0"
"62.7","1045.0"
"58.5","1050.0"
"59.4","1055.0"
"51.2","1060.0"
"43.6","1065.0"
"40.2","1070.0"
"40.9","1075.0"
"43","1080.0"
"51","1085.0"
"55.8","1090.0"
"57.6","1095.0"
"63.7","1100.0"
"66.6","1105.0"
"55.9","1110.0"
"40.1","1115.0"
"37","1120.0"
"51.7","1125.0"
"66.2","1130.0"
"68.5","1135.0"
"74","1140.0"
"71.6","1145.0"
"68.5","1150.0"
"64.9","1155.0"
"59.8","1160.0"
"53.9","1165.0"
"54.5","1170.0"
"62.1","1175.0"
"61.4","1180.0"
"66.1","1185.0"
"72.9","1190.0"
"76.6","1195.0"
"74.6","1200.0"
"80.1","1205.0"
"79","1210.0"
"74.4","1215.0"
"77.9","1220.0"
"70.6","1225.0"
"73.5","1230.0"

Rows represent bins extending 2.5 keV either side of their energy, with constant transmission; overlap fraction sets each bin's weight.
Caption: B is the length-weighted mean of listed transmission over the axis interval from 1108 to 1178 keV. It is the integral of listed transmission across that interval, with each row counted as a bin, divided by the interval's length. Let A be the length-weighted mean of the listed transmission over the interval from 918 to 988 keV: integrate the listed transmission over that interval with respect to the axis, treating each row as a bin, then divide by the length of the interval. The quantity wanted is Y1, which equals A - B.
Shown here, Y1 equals -6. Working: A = 53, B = 59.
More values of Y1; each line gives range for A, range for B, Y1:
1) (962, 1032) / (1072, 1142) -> 6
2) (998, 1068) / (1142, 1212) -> -7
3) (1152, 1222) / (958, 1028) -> 8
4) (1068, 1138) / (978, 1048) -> -9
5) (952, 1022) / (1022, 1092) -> 6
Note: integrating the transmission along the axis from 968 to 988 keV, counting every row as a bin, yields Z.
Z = 1176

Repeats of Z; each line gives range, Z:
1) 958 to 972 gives 790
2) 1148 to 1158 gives 663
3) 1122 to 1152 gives 1987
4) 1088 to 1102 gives 826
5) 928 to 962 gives 1759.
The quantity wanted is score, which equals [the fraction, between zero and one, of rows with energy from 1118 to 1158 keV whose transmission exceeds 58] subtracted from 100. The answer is 99.25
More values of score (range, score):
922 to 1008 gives 99.59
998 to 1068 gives 99.14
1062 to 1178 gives 99.57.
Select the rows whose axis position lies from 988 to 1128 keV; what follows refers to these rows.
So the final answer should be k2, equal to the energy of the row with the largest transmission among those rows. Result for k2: 1015.0 keV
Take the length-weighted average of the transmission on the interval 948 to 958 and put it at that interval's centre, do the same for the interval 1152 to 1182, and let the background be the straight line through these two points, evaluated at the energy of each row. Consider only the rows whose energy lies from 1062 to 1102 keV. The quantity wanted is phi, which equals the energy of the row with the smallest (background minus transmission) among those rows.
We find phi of 1100.0 keV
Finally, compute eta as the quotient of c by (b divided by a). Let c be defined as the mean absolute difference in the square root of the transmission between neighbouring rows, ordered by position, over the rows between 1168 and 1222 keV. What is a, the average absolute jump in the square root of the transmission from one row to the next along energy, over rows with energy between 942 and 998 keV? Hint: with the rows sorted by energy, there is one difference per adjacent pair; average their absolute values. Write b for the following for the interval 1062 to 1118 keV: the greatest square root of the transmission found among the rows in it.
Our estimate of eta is 0.0043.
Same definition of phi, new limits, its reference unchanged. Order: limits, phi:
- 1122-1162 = 1140.0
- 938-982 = 970.0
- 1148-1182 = 1150.0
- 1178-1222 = 1205.0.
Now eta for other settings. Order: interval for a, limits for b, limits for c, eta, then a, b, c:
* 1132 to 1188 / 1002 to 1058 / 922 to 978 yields 0.0063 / 0.246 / 8.22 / 0.21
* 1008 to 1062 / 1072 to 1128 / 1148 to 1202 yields 0.0072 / 0.231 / 8.16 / 0.25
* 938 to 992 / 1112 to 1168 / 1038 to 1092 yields 0.0061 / 0.175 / 8.60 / 0.30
